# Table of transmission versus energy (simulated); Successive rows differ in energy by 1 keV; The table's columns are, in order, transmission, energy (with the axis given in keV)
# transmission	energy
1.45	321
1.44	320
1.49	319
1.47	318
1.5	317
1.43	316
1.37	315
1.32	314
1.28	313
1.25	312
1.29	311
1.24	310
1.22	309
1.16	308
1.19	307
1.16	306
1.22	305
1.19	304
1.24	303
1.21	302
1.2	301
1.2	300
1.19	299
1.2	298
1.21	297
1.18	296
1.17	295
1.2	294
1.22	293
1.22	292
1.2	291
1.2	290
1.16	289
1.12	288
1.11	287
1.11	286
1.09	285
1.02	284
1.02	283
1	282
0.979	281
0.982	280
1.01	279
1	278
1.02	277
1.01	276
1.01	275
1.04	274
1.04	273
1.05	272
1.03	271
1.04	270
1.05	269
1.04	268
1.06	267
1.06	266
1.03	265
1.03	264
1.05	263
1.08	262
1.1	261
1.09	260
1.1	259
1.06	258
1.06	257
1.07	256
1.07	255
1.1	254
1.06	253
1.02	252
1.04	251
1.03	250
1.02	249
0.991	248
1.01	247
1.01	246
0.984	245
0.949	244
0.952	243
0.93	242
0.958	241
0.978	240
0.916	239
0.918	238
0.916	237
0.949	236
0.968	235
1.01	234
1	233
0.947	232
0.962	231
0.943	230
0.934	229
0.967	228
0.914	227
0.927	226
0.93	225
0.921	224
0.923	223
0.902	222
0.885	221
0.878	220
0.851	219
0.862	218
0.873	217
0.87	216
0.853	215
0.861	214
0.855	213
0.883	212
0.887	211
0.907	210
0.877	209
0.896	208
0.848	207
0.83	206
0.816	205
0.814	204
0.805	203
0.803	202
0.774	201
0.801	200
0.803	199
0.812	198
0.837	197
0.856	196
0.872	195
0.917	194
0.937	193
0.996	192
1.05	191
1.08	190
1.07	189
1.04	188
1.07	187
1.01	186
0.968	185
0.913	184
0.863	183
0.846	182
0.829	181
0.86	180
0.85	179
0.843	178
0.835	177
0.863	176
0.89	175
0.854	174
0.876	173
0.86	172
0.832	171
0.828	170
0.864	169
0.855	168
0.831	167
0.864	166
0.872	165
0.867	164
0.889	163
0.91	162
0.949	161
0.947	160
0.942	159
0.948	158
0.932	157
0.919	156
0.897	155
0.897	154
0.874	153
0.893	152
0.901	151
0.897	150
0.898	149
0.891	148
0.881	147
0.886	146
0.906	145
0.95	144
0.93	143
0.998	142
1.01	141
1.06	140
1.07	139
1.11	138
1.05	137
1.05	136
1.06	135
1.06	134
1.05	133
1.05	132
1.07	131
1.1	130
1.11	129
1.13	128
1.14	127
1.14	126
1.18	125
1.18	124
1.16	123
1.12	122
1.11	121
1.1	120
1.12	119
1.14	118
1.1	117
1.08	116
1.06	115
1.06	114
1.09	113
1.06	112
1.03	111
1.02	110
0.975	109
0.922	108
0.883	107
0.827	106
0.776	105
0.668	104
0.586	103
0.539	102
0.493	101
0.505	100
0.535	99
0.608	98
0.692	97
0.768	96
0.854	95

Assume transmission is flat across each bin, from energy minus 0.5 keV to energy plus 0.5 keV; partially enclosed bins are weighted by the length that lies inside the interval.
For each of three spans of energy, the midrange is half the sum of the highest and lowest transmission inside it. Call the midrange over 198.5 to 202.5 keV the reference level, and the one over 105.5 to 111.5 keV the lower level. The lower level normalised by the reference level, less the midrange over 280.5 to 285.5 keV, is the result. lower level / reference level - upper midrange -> 0.14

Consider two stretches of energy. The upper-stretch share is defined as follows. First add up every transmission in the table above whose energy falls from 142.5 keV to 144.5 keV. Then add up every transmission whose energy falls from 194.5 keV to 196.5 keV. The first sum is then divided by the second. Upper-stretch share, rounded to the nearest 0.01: 1.09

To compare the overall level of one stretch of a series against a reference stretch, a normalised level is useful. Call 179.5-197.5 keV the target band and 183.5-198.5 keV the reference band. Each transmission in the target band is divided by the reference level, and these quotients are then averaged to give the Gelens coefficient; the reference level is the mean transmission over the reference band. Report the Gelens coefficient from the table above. 0.98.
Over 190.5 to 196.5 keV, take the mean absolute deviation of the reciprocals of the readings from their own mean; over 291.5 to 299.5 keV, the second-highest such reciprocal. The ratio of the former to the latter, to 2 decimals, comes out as 0.08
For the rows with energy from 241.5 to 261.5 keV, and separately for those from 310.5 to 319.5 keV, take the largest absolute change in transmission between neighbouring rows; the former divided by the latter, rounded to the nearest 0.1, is 0.6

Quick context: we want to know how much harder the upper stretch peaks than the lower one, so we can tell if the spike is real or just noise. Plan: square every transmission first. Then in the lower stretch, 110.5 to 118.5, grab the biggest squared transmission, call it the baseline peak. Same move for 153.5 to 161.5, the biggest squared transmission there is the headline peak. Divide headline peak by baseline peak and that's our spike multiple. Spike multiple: 0.69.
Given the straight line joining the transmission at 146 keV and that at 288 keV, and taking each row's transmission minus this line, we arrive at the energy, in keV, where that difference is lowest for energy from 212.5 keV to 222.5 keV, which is 219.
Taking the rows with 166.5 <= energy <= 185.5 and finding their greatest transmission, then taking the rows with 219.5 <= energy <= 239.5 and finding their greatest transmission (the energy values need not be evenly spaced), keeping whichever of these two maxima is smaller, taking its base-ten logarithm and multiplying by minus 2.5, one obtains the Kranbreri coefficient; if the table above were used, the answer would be 0.035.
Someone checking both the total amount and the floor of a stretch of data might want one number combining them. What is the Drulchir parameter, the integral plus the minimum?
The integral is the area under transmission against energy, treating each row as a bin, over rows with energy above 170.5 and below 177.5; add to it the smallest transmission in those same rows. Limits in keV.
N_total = 6.8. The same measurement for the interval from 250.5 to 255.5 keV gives 6.3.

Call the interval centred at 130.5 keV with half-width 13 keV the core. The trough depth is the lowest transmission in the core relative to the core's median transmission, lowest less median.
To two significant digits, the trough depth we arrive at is -0.17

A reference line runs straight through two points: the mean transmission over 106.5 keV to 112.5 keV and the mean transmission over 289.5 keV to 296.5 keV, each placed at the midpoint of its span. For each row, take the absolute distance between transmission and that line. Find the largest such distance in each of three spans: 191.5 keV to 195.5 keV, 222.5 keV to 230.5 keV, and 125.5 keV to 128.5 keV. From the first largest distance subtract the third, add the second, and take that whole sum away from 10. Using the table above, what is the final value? 9.7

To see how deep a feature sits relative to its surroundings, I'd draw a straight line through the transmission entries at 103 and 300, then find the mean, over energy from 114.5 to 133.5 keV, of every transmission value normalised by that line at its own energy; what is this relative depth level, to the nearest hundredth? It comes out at 1.71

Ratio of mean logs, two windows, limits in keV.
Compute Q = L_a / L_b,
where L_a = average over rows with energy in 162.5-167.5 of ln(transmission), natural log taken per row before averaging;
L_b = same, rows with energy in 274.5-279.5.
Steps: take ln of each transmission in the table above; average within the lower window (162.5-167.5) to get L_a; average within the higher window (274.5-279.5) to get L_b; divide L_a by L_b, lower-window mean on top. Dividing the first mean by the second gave -15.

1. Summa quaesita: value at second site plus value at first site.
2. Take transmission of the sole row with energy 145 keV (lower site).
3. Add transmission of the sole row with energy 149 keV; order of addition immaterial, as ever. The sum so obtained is 1.80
